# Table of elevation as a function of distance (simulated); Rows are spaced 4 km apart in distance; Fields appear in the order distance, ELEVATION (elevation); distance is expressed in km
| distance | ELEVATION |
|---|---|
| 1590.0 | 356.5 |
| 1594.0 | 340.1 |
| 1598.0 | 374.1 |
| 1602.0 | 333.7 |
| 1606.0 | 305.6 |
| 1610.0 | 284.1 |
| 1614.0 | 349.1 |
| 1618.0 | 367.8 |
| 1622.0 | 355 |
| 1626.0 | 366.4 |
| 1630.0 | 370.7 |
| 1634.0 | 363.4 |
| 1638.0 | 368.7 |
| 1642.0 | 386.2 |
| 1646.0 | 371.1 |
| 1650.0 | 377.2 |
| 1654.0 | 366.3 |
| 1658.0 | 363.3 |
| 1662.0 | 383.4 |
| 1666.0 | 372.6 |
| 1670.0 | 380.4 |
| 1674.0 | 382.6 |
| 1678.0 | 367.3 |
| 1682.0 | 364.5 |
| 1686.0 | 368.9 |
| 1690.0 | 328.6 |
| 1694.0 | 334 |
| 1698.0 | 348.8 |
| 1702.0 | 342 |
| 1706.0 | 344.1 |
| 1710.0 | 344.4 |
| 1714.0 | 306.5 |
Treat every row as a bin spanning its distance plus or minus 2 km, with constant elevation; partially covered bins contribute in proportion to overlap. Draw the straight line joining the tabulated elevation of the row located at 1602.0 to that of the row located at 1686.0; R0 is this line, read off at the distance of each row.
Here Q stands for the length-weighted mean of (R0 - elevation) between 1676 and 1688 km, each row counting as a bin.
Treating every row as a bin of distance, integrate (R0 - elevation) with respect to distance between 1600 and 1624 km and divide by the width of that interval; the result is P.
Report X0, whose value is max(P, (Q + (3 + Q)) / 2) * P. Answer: 29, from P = 5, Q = 0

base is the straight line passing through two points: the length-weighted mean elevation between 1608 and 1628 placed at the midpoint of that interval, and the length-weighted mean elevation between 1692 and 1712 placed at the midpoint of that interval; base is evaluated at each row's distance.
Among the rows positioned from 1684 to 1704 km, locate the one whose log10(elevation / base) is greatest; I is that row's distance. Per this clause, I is 1686.0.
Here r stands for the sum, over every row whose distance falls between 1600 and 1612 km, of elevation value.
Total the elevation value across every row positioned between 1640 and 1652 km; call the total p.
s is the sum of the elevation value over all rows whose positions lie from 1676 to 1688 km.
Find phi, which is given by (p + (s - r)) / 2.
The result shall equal 656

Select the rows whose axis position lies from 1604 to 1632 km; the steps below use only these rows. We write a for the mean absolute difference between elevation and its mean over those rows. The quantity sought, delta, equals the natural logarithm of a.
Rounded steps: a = 27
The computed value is 3.3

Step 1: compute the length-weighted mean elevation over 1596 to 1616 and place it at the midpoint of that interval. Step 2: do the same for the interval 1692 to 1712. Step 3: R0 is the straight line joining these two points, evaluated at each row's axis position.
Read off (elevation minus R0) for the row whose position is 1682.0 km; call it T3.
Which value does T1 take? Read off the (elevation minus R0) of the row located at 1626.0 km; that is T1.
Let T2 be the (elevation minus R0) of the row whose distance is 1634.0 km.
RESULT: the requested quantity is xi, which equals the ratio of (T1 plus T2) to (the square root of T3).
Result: 13.0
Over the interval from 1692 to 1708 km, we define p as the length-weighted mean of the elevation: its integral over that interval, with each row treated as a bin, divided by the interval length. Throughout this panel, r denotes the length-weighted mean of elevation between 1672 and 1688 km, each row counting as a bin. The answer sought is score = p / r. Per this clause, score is 0.92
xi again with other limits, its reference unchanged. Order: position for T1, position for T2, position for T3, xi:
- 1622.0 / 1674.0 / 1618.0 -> 11.1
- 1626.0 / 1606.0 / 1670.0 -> 1.6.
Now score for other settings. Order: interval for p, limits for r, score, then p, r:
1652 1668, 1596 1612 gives 1.14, 371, 324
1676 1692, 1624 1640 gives 0.97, 357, 367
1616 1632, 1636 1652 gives 0.97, 365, 376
